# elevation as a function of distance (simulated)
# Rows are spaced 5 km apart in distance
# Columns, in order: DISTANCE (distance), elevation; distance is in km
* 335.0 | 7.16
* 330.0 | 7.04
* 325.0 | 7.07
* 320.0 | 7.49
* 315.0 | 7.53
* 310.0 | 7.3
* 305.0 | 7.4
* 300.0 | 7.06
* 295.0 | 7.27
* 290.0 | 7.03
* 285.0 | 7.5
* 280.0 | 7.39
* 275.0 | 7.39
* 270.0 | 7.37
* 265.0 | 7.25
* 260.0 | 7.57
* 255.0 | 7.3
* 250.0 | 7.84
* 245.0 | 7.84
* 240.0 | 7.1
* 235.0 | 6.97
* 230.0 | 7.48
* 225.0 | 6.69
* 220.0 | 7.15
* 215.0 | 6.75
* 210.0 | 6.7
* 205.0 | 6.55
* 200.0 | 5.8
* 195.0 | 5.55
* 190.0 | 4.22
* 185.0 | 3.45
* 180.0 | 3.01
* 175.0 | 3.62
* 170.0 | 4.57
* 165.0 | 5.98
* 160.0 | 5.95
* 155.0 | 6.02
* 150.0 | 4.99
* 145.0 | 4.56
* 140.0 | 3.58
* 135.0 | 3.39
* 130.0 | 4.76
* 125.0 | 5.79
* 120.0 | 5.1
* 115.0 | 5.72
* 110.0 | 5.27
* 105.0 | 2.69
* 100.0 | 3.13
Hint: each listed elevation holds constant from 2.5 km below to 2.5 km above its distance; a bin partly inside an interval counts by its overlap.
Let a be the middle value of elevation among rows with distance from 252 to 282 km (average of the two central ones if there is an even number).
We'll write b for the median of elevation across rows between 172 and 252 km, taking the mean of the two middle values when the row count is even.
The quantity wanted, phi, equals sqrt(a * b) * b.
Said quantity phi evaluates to 47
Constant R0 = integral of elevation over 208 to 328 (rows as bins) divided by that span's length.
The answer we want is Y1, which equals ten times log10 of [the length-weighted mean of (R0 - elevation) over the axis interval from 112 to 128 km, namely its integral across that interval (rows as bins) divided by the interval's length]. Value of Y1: 2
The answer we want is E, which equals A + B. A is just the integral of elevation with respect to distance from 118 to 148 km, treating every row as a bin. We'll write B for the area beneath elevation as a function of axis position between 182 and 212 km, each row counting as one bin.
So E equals 295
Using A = 136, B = 160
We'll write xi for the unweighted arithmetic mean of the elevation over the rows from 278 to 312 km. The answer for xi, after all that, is 7.3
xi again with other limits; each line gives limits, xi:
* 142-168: 5.5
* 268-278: 7.4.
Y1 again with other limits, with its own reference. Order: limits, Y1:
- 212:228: -4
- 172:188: 6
